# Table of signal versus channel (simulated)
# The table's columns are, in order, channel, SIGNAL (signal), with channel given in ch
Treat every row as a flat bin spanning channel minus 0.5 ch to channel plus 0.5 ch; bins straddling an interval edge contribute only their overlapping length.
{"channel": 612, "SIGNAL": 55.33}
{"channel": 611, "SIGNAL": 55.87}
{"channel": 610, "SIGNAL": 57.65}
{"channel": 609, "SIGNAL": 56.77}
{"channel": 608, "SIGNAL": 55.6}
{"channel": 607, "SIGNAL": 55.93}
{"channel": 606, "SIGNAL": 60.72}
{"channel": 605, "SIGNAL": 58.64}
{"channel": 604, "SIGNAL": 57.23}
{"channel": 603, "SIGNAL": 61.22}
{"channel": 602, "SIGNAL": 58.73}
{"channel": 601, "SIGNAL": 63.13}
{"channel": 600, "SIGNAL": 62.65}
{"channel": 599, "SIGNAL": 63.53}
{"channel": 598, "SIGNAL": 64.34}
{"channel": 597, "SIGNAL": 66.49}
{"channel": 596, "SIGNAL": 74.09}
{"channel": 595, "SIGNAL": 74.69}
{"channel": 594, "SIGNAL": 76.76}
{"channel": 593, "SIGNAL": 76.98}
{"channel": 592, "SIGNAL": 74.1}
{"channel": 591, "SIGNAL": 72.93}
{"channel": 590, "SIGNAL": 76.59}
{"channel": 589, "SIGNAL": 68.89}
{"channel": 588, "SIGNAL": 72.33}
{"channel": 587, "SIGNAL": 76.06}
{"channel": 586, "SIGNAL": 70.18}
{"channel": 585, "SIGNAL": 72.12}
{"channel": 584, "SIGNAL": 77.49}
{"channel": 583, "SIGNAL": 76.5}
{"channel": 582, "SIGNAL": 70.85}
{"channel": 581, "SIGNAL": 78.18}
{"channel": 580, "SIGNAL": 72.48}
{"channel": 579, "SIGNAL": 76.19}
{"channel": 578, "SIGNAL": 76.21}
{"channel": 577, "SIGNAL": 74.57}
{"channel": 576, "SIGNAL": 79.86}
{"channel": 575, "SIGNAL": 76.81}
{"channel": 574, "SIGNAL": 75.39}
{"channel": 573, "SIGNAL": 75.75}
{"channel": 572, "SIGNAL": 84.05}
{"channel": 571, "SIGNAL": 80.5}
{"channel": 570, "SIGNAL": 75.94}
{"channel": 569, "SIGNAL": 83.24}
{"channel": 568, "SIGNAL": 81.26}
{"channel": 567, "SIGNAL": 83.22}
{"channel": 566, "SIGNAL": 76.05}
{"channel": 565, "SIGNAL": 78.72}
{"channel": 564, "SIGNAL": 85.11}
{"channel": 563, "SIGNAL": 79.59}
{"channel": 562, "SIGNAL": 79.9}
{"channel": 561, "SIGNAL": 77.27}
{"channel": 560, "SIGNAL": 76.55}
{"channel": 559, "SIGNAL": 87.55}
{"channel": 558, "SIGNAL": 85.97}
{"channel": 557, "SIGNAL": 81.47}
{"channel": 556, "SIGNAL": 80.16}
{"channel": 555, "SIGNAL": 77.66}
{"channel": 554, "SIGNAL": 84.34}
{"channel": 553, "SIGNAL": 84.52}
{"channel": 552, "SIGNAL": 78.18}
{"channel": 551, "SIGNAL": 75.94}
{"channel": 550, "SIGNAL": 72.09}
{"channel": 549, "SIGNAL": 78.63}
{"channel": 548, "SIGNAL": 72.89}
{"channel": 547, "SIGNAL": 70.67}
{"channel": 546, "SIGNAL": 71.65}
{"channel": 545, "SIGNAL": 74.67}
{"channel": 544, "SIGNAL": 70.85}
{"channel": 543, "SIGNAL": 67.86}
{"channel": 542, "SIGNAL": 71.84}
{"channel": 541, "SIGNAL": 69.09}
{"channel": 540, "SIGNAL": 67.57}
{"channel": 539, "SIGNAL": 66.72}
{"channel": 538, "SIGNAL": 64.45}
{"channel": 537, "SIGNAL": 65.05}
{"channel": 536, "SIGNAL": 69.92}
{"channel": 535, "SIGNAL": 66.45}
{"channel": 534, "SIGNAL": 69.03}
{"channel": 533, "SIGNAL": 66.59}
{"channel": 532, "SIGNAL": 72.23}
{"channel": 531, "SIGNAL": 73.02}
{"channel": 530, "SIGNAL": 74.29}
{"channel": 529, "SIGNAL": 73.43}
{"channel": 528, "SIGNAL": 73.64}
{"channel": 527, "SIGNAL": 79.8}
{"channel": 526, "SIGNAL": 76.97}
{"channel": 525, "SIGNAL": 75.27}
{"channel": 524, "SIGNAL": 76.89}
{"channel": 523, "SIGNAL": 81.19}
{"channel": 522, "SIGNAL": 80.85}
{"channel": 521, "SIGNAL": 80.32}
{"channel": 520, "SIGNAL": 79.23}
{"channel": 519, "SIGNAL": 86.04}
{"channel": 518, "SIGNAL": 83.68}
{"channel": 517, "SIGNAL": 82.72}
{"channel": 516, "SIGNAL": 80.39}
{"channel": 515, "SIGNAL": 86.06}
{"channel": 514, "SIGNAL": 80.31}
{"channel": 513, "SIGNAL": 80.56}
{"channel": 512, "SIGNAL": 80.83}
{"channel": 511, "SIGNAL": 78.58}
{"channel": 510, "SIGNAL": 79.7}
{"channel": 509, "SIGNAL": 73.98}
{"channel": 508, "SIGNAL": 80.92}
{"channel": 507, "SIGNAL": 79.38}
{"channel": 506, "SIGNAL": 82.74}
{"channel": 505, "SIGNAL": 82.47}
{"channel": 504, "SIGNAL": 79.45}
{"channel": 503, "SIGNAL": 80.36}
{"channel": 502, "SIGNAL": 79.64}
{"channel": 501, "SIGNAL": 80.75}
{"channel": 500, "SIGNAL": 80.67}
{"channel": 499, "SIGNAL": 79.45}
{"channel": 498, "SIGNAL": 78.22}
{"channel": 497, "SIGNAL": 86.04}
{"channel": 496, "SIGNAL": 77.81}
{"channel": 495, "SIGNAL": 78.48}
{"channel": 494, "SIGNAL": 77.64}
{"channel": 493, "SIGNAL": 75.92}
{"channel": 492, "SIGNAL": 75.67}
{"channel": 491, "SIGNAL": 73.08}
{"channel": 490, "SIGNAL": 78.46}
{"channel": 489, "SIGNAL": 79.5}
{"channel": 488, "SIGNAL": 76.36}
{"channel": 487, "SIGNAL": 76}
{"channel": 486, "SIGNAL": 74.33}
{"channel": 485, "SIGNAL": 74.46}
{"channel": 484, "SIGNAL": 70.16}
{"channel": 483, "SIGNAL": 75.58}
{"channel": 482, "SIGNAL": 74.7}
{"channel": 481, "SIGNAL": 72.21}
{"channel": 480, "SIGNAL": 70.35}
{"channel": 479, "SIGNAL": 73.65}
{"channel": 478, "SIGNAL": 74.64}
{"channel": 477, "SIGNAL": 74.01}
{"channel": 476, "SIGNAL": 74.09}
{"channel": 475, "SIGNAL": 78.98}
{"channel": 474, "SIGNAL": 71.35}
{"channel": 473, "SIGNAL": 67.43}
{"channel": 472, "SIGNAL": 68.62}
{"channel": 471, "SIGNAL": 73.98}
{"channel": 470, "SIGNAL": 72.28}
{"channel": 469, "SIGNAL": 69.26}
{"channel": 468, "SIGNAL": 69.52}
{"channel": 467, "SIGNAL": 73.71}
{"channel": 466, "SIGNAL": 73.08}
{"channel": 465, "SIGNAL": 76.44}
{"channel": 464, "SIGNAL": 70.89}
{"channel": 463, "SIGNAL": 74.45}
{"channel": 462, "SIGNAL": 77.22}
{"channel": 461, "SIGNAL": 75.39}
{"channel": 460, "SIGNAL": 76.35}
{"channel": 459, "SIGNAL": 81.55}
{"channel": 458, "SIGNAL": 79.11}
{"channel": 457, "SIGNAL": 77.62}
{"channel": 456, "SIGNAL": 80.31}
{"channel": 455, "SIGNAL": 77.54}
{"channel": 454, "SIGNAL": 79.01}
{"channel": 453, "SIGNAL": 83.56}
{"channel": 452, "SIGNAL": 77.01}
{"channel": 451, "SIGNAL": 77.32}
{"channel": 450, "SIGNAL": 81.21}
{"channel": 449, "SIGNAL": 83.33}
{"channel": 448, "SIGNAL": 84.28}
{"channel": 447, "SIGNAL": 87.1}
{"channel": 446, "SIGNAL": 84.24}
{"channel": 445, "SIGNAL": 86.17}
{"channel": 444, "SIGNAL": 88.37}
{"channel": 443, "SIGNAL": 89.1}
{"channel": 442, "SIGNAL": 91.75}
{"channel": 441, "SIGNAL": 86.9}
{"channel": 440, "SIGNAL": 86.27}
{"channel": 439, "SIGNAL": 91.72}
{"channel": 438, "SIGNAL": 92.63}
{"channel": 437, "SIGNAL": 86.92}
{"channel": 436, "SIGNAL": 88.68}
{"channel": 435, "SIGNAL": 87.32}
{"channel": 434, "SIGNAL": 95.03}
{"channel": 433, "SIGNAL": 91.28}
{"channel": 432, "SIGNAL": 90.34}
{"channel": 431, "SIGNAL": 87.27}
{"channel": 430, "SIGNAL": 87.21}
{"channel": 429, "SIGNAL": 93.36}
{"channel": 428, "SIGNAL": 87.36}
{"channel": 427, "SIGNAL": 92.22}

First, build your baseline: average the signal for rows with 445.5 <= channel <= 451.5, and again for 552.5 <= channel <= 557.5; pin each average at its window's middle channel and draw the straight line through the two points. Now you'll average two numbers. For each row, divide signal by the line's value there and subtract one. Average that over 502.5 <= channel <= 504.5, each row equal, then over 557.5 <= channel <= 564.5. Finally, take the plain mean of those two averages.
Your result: -0.013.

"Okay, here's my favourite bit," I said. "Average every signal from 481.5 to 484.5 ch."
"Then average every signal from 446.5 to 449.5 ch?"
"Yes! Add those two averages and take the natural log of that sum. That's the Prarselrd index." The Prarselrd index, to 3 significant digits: 5.07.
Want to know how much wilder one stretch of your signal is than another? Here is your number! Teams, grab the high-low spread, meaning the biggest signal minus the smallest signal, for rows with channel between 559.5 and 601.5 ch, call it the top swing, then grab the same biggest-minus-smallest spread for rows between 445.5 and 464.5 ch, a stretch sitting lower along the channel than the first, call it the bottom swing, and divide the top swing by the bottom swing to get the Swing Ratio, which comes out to 1.4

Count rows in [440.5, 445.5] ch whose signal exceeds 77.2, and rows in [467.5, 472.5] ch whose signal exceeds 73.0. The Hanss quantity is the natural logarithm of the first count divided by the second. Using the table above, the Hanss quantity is 1.6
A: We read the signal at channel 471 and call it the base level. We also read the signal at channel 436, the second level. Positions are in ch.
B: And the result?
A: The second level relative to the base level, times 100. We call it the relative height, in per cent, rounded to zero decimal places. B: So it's 120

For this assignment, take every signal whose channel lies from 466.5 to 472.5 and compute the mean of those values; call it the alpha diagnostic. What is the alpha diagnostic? 71.2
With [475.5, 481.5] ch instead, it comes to 73.2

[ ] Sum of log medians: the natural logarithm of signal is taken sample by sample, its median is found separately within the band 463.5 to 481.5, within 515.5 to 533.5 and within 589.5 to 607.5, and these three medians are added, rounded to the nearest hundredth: 12.80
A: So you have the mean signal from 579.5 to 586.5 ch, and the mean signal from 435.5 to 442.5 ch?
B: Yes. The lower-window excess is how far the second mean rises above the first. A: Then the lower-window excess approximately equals 15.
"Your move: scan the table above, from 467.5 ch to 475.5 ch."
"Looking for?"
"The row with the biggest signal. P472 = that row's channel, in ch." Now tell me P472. 475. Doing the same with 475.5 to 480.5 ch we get 478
